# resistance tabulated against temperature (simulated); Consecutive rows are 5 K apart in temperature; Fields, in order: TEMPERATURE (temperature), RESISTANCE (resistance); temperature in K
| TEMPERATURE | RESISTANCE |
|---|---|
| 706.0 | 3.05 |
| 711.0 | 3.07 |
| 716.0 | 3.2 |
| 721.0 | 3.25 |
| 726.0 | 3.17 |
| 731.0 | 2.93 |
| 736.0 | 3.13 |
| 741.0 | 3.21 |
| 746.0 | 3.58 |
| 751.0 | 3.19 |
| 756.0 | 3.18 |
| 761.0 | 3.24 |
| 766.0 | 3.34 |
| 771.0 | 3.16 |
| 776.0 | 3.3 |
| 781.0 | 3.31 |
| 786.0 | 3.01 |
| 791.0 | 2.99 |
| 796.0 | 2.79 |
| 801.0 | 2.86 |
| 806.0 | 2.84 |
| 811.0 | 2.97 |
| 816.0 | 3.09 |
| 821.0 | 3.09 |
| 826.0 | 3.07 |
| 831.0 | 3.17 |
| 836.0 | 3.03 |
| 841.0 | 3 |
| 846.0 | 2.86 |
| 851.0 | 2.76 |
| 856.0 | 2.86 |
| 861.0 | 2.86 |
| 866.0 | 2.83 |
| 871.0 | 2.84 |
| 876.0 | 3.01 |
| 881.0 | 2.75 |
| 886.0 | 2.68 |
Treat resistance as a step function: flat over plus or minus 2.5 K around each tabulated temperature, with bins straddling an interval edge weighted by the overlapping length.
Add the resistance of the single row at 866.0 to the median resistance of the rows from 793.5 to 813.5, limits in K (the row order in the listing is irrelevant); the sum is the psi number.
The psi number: 5.68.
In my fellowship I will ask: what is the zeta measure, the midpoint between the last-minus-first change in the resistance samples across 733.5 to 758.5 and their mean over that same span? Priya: 1.65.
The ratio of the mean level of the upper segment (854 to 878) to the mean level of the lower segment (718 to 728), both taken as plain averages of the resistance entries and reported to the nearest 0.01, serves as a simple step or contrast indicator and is 0.90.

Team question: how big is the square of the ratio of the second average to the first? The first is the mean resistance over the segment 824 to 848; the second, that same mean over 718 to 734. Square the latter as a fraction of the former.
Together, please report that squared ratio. 1.06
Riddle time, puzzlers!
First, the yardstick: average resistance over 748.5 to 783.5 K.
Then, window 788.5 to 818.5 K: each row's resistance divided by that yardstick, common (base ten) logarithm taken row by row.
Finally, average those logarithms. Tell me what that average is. -0.05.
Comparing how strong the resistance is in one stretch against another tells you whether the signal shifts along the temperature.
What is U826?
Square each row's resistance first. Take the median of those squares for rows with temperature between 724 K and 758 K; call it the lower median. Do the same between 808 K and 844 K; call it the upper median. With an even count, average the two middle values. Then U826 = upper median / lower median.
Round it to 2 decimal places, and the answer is 0.93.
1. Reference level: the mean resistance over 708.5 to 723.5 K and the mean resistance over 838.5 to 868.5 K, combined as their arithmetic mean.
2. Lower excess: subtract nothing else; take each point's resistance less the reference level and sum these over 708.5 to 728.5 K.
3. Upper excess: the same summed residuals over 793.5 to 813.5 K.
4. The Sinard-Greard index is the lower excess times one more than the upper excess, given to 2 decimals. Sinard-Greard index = 0.24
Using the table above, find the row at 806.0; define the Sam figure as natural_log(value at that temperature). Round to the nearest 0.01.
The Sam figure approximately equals 1.04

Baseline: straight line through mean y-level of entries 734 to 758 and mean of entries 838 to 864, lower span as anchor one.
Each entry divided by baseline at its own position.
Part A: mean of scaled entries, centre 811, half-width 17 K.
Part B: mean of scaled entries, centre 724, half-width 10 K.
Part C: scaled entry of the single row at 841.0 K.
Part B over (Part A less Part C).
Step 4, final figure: -18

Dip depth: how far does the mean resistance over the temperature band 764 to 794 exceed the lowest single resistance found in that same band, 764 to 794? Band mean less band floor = 0.19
